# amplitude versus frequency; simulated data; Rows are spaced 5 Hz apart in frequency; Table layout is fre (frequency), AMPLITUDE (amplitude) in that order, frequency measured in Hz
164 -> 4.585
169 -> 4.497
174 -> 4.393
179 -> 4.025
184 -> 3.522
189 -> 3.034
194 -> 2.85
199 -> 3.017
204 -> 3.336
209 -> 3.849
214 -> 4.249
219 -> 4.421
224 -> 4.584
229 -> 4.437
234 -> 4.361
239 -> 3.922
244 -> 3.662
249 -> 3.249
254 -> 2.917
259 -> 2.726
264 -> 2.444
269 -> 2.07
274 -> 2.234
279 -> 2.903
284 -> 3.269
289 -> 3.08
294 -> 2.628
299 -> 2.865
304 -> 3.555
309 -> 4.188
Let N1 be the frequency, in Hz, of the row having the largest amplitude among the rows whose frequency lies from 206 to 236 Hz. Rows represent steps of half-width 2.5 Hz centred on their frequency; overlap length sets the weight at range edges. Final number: 224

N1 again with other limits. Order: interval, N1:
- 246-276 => 249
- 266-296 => 284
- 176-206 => 179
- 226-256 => 229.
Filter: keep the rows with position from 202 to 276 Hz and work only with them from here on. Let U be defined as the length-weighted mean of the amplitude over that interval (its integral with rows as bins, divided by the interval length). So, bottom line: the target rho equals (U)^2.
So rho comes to 12.3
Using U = 3.51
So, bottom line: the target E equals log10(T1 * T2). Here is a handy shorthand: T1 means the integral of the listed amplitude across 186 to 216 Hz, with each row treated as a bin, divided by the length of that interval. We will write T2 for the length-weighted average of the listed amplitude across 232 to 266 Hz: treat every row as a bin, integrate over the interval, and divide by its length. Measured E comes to 1.05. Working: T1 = 3.38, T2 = 3.32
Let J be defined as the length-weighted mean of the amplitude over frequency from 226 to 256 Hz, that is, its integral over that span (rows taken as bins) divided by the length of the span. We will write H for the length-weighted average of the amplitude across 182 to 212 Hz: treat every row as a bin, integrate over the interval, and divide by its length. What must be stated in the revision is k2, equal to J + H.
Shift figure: 7.07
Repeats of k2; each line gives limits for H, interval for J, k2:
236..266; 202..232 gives 7.35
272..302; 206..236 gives 7.15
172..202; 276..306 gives 6.48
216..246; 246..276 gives 6.87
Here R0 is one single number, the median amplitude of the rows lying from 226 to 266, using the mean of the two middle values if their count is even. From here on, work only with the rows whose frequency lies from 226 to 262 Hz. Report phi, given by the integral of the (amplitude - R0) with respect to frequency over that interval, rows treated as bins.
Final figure 5.5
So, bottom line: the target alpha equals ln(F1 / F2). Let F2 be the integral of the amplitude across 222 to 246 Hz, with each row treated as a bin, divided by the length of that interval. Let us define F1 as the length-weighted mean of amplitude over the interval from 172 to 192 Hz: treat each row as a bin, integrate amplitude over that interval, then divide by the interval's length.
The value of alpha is -0.12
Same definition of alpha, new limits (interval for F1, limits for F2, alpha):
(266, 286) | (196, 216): -0.32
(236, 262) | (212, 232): -0.29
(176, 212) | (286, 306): 0.12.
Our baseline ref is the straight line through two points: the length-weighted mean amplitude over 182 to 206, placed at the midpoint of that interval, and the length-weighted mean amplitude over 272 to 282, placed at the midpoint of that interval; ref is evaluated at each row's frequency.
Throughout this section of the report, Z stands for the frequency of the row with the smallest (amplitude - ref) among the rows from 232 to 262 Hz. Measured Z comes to 259 Hz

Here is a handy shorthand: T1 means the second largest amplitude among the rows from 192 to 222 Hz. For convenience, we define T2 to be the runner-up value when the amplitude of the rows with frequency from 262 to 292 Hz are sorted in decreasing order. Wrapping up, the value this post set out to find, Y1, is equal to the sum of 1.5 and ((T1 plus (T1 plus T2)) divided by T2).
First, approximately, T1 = 4.249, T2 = 3.08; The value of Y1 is 5.3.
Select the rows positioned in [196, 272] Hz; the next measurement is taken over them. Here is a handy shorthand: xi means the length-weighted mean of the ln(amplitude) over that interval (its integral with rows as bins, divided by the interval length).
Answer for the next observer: 1.24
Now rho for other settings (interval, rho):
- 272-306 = 8.6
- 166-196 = 14.1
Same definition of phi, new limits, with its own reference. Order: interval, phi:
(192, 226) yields 10.3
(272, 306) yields -17.7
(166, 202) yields 6.3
